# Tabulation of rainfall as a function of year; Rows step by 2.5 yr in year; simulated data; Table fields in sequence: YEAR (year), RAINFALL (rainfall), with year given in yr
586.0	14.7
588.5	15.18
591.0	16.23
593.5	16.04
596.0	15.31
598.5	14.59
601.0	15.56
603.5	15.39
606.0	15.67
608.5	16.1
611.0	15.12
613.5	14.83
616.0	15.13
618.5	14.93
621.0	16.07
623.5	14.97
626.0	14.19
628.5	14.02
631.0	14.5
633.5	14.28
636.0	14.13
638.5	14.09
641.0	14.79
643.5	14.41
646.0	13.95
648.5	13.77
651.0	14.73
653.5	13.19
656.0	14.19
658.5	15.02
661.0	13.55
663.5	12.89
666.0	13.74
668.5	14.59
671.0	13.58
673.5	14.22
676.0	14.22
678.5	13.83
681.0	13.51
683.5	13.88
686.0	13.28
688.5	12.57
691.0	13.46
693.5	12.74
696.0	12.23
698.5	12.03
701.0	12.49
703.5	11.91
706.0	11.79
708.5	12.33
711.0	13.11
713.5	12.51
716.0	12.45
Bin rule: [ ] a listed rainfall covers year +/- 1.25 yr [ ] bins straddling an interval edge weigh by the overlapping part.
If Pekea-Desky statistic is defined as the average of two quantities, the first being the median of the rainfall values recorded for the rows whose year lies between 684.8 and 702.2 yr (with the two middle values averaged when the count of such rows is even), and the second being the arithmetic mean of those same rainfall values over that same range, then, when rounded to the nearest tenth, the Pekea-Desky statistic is 12.6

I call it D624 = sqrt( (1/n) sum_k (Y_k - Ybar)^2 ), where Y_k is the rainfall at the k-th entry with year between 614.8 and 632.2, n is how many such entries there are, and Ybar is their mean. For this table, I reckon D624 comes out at 0.64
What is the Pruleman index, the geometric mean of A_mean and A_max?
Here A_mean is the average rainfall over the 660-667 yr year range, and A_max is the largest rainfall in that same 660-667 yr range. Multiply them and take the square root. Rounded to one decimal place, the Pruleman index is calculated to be 13.6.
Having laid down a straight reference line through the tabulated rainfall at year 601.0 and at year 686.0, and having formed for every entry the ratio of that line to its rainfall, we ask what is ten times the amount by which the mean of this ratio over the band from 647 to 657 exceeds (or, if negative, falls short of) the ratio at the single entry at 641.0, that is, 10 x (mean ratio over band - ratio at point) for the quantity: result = 0.38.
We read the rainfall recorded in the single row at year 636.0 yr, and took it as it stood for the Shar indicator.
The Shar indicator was 14.13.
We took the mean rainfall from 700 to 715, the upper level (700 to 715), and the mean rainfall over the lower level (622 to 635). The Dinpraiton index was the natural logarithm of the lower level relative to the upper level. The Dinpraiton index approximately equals 0.15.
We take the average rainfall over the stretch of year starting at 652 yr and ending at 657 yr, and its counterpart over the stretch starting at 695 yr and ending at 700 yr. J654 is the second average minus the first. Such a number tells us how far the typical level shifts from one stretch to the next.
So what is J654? -1.6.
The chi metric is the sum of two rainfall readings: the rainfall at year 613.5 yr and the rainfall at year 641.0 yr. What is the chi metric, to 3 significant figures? 29.6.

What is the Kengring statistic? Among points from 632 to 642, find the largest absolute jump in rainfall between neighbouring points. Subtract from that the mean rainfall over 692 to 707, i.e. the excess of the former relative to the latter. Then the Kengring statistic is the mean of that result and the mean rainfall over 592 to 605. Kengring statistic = 1.9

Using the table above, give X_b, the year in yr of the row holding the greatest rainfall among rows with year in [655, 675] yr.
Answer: 658.5 yr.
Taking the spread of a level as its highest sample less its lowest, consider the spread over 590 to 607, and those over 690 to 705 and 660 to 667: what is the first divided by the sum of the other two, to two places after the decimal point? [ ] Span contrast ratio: 0.68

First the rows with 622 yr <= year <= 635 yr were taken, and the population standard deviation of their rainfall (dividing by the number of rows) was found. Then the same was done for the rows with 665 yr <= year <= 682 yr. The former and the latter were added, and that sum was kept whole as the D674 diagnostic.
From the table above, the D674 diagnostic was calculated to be 0.70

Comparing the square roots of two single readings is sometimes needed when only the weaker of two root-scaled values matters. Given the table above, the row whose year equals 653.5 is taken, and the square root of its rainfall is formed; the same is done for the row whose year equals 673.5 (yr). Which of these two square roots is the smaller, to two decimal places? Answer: 3.63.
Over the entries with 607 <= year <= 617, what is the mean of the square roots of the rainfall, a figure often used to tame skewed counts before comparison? 3.91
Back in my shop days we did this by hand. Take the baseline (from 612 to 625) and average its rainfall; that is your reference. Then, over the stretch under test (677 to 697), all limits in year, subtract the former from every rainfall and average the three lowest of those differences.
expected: -2.7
